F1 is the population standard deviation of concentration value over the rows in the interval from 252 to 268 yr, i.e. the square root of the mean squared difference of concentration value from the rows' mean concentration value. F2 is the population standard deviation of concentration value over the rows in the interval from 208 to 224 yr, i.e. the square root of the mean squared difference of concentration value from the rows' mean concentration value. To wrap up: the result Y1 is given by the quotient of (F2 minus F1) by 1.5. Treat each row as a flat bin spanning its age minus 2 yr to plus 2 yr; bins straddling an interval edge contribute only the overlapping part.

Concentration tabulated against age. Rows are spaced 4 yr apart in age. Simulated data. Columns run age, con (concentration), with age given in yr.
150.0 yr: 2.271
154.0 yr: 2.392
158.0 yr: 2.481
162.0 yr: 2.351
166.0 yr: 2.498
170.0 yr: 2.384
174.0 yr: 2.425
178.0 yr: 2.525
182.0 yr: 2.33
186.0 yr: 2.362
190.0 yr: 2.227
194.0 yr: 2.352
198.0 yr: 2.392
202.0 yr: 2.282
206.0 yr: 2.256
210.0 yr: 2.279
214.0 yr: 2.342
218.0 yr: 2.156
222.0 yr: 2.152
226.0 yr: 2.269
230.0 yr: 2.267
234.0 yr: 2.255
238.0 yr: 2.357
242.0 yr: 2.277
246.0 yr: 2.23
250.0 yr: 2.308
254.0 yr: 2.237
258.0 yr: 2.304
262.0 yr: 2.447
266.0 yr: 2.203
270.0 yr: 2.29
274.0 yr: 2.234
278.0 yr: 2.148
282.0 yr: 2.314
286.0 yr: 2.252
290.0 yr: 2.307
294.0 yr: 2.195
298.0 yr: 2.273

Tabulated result -0.01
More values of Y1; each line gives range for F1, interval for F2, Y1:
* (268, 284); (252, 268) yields 0.02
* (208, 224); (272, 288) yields -0.01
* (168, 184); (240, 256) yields -0.03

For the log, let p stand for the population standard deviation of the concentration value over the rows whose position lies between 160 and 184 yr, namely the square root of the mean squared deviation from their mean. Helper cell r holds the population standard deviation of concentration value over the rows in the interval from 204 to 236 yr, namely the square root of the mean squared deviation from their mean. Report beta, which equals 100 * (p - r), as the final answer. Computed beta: 1.3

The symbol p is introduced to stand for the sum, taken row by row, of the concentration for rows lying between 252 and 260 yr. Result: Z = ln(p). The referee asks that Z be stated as 1.51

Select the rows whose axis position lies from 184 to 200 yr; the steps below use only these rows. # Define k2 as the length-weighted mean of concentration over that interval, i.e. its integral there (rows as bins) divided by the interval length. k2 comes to 2.33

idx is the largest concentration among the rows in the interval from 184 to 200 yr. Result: 2.392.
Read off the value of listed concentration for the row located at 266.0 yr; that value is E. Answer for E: 2.203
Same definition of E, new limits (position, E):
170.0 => 2.384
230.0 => 2.267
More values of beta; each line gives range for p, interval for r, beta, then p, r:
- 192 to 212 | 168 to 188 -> -1.6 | 0.051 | 0.067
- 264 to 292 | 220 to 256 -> 0.3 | 0.056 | 0.053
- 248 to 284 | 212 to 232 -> 0.7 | 0.080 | 0.073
